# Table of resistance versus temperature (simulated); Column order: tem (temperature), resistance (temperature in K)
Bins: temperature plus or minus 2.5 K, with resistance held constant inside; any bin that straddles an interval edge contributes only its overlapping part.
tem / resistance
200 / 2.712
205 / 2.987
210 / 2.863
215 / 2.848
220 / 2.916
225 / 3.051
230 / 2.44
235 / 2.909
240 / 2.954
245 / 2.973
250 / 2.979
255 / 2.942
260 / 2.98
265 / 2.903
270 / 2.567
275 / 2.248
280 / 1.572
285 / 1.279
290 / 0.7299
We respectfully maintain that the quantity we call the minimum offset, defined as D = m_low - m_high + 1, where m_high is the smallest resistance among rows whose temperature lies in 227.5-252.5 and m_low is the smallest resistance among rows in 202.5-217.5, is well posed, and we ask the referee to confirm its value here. 1.4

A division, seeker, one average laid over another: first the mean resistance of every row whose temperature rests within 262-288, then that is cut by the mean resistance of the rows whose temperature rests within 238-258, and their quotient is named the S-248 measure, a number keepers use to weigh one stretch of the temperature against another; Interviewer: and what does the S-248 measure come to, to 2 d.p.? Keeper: 0.71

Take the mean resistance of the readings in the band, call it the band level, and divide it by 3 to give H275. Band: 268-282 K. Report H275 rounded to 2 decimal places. 0.71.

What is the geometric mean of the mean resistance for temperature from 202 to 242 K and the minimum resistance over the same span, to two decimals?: 2.65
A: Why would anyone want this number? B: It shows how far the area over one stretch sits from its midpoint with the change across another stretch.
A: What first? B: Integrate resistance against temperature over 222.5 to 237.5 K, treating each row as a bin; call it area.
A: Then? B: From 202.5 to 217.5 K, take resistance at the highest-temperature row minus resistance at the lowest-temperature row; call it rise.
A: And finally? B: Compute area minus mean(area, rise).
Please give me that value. 21.1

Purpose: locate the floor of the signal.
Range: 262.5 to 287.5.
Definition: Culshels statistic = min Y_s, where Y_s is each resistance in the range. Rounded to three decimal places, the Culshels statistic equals 1.279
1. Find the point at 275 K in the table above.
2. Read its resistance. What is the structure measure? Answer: 2.248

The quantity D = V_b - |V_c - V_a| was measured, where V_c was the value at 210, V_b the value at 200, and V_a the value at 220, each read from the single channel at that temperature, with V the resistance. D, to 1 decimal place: 2.7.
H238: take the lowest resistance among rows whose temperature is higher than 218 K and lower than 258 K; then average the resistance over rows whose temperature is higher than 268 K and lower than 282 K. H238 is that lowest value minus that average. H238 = 0.3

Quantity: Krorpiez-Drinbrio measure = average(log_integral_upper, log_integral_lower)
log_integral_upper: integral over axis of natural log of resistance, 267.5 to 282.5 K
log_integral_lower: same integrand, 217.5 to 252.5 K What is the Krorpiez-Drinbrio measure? 24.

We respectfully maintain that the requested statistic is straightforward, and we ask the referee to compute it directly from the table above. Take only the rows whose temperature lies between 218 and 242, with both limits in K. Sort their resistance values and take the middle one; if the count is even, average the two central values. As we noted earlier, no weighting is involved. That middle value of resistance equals 2.92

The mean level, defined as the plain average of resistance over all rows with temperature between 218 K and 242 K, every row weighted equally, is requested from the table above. 2.85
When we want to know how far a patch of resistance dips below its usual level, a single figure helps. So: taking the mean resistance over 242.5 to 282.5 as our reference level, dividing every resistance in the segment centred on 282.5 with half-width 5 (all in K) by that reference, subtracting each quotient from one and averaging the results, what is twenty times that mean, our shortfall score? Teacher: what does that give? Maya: 9.2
